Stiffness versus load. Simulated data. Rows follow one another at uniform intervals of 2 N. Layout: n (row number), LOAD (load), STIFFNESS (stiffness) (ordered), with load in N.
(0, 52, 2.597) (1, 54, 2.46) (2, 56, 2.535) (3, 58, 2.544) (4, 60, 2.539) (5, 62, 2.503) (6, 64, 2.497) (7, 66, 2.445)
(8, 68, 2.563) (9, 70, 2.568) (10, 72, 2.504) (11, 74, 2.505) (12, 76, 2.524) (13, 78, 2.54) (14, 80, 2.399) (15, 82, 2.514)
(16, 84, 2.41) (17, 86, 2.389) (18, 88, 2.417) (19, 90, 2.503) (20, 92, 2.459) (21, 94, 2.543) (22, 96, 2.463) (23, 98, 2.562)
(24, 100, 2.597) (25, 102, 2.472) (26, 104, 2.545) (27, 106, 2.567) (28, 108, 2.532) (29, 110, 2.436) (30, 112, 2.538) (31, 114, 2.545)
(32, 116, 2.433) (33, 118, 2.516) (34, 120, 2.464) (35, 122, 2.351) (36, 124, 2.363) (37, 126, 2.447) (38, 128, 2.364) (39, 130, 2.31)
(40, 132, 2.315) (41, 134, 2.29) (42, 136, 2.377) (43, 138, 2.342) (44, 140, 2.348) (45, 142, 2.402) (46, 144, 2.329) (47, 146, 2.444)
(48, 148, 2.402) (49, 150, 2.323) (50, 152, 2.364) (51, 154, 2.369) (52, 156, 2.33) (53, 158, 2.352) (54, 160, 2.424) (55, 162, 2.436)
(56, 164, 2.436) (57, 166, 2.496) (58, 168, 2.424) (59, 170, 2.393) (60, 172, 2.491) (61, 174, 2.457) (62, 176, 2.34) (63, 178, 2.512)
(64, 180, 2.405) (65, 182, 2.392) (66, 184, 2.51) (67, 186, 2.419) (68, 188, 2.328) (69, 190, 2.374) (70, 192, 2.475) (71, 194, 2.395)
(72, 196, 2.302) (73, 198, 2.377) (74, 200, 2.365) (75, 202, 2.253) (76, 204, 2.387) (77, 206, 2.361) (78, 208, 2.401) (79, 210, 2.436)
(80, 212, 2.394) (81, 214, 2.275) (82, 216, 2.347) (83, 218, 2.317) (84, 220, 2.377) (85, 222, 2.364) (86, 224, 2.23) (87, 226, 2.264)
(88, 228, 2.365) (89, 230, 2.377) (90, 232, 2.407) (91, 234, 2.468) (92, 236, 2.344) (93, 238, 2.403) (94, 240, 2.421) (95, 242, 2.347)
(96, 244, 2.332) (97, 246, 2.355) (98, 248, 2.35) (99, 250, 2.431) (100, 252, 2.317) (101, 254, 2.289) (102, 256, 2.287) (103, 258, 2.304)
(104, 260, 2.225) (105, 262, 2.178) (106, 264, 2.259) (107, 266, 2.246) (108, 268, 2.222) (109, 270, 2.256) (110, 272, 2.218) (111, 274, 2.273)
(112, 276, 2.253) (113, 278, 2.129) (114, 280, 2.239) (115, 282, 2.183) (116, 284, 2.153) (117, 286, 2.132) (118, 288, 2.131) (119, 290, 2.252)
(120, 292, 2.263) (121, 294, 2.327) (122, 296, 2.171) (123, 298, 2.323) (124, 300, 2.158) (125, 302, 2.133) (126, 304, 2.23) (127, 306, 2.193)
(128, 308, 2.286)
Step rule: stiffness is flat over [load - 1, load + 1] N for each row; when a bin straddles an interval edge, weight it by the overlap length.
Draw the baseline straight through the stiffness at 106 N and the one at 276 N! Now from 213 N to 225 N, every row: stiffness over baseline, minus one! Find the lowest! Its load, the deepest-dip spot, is 224 N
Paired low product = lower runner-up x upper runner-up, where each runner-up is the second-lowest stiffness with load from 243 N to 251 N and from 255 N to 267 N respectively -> 5.2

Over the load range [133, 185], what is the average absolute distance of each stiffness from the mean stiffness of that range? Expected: 0.0496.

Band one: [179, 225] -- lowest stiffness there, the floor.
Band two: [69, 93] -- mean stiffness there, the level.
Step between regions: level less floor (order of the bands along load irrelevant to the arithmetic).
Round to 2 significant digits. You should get 0.25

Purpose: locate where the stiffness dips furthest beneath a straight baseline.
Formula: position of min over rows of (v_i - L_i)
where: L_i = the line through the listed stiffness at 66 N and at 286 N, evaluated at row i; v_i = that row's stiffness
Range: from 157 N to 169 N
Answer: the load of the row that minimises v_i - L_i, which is 158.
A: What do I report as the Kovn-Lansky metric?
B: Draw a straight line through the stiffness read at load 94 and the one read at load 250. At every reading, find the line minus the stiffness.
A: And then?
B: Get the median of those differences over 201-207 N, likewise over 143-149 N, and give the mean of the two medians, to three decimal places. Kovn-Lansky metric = 0.102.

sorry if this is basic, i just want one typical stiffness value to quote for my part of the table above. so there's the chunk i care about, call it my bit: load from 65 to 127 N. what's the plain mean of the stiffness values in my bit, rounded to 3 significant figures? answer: 2.49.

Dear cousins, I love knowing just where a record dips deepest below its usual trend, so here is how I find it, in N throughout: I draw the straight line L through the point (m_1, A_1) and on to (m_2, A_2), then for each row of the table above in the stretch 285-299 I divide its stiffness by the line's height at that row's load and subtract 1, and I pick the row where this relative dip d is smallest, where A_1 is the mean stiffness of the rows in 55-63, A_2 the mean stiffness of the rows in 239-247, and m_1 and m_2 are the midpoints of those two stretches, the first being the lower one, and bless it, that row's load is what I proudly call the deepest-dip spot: 286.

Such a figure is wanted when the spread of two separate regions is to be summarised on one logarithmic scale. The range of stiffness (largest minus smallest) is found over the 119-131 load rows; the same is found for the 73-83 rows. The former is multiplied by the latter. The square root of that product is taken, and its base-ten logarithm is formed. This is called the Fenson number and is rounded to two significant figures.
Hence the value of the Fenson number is -0.83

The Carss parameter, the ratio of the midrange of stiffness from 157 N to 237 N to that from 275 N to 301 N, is 1.06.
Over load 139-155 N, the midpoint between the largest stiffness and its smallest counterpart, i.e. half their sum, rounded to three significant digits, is 2.38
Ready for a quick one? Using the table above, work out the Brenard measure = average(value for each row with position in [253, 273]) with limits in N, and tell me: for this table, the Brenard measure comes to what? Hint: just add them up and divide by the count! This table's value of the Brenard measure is 2.248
